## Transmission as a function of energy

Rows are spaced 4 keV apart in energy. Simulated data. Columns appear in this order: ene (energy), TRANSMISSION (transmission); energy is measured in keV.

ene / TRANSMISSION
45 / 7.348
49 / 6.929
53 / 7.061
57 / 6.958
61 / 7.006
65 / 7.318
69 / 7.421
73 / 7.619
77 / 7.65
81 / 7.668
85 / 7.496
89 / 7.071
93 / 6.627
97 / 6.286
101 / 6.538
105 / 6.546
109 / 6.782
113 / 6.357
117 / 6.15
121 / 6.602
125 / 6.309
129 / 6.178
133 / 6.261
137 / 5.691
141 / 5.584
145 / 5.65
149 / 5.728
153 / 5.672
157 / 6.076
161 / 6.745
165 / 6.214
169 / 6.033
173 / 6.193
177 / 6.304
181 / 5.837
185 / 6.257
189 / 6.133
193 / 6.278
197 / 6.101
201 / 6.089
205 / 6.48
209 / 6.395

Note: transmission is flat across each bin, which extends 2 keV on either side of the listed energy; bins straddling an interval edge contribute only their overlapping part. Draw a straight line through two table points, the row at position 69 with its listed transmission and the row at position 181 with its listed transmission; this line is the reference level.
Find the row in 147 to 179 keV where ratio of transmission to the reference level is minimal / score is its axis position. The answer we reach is 153 keV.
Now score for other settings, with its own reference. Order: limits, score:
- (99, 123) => 117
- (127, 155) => 141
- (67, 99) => 97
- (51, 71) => 57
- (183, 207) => 189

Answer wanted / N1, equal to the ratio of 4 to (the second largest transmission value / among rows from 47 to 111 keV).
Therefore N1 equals 0.523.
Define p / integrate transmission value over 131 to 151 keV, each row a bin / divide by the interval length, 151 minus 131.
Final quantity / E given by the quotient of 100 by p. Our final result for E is 17.3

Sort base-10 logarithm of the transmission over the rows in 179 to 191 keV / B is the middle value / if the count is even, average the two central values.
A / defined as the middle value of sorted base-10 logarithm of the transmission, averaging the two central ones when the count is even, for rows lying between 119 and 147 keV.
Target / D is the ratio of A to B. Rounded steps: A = 0.791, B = 0.79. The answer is 1.00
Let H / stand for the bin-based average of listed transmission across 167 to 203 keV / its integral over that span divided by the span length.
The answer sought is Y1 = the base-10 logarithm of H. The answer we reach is 0.788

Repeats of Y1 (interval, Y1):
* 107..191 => 0.788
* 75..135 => 0.826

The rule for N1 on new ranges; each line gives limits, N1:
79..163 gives 0.534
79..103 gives 0.534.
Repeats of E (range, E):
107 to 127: 15.5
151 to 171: 16.3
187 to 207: 16.1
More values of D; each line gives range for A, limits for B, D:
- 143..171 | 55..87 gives 0.89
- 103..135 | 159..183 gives 1.01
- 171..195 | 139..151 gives 1.06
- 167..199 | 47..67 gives 0.93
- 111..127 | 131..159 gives 1.06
